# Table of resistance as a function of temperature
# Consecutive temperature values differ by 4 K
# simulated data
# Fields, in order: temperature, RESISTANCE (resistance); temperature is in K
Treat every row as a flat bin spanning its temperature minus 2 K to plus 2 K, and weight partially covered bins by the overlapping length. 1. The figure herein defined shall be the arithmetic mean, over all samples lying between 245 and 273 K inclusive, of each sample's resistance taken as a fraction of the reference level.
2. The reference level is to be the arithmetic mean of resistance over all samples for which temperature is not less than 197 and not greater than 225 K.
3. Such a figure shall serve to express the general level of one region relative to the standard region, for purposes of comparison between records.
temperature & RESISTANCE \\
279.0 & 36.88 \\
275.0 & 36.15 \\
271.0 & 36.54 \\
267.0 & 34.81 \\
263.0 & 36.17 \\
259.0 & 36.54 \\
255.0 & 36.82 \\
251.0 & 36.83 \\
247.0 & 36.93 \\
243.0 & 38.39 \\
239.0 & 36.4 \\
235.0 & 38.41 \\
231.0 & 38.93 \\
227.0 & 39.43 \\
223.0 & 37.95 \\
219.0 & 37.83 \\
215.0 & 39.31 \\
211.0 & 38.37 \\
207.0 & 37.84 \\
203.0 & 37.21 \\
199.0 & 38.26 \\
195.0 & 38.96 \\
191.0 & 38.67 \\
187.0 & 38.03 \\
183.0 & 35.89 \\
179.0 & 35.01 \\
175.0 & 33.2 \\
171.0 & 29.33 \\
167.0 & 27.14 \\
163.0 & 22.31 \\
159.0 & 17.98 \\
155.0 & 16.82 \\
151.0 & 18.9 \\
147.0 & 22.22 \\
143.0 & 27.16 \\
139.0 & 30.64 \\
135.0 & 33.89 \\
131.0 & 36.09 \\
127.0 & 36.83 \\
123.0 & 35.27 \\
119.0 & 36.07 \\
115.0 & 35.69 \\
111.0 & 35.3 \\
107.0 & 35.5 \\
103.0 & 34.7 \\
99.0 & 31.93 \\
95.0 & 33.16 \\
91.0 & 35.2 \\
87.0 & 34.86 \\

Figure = 0.955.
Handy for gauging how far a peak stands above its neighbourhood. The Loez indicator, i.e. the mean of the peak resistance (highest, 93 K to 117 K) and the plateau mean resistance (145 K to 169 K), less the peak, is -7.4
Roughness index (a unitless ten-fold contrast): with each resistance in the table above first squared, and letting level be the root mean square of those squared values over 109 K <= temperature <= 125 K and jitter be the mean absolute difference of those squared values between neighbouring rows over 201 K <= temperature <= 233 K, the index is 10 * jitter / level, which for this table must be 0.49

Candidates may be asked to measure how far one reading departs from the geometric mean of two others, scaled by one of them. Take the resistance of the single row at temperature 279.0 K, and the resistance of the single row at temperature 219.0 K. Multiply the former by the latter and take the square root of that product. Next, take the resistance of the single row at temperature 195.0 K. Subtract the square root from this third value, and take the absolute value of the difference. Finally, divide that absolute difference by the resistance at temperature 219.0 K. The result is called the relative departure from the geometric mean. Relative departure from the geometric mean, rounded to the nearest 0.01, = 0.04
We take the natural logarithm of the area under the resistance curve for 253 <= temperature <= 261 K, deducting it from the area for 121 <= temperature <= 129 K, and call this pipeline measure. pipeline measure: 283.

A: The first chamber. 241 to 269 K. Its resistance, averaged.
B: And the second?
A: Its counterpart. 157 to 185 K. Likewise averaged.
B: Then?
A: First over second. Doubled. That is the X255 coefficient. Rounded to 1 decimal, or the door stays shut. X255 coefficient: 2.6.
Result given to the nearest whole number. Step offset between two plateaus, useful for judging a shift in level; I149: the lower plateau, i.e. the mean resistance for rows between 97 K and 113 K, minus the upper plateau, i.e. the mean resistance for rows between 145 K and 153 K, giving 14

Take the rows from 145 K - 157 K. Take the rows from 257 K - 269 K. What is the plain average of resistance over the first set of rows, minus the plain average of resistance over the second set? -17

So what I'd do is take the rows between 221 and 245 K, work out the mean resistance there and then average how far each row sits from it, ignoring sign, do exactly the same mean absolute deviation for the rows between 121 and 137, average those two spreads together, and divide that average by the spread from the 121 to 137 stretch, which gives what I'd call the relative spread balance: 0.88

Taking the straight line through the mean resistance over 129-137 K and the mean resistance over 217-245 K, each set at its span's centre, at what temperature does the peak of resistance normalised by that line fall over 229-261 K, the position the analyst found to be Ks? 231.0 K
